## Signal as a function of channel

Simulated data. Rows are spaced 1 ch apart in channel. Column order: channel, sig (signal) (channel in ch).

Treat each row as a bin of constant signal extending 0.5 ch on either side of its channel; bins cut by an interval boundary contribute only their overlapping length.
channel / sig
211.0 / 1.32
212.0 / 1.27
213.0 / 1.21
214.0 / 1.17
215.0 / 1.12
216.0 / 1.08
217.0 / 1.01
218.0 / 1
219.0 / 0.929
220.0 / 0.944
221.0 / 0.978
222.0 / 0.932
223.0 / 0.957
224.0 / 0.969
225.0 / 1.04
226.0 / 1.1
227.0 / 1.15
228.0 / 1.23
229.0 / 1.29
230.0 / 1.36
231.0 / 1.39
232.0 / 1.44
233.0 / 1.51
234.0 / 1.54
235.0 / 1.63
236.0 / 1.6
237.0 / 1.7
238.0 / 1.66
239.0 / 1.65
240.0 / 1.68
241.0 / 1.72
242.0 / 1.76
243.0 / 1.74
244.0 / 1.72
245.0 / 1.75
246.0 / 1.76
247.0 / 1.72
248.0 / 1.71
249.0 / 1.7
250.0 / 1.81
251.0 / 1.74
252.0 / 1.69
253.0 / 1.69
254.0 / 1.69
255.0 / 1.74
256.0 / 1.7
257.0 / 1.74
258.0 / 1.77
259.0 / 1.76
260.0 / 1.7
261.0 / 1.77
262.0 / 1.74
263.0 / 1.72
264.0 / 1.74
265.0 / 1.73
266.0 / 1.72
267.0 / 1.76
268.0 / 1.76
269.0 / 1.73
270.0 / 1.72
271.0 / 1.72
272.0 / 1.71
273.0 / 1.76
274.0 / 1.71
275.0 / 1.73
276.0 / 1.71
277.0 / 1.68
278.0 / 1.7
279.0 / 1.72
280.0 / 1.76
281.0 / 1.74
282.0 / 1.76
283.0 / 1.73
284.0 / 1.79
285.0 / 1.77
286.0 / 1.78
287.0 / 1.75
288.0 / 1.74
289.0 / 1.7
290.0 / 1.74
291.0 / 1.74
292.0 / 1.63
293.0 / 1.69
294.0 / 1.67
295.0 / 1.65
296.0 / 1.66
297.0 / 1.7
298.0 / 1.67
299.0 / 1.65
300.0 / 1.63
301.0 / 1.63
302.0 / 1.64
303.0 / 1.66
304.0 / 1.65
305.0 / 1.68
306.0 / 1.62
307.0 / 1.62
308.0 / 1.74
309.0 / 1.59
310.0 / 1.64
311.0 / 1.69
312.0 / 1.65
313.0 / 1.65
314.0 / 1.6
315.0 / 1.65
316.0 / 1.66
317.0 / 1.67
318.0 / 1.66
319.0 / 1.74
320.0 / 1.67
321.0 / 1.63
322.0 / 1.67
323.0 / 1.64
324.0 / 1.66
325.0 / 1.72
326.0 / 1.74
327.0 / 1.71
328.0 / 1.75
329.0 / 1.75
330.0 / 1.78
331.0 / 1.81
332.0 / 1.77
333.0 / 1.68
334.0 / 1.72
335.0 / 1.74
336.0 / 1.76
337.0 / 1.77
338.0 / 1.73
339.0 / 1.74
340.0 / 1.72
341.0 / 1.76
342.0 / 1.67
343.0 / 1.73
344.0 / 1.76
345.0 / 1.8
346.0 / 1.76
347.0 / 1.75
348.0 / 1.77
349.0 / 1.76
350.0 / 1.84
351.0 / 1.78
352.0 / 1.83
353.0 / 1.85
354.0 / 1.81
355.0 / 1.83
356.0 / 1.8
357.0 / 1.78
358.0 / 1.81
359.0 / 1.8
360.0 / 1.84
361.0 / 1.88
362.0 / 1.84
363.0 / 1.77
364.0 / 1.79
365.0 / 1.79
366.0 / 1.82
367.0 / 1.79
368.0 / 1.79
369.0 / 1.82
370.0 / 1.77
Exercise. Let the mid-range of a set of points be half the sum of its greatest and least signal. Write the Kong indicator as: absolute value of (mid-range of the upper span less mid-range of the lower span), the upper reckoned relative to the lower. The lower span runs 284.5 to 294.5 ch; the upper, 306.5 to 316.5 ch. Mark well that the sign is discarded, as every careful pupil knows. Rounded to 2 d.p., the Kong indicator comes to 0.04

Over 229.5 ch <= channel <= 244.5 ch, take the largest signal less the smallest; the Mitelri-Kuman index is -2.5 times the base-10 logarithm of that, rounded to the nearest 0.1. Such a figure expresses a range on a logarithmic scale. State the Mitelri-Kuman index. 1.0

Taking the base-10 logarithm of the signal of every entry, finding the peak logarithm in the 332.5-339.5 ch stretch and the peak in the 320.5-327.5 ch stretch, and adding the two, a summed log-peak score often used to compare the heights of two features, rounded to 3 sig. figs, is 0.489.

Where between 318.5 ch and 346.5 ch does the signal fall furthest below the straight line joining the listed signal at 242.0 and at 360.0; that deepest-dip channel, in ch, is 321.0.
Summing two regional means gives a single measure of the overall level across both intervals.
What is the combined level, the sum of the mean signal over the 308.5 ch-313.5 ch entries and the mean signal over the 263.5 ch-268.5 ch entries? 3.39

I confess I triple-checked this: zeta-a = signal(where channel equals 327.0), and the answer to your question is 1.71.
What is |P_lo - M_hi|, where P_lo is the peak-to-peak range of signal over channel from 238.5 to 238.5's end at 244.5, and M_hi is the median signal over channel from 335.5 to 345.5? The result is 1.6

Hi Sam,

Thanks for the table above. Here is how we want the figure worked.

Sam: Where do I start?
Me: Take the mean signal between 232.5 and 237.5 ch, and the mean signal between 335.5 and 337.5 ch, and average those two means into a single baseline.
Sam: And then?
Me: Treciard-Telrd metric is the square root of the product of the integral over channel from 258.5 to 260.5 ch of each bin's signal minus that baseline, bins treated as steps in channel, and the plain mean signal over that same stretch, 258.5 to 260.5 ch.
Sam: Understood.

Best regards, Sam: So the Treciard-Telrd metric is 0.41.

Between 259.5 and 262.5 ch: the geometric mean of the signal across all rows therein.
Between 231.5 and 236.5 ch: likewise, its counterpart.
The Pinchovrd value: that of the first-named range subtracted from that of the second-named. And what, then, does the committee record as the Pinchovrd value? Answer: -0.19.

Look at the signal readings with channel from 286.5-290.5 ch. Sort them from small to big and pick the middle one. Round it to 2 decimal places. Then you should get 1.74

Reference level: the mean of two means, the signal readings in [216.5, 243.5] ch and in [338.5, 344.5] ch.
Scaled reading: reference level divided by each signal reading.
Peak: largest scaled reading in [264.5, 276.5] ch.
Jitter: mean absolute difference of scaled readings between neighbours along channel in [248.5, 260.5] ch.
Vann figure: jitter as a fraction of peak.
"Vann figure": 0.024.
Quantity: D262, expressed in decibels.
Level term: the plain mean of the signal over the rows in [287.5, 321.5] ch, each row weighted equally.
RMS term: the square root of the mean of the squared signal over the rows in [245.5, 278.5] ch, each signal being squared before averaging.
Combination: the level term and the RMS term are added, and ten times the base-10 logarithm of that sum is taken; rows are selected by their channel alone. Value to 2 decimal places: 5.31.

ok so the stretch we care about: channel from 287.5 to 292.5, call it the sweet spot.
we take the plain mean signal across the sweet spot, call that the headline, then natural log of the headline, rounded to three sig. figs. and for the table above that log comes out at 0.536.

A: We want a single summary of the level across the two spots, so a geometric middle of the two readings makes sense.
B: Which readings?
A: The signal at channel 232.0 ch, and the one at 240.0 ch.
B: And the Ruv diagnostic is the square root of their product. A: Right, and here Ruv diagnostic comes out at 1.56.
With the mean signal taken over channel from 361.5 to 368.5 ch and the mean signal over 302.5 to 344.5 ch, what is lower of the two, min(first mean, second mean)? 1.70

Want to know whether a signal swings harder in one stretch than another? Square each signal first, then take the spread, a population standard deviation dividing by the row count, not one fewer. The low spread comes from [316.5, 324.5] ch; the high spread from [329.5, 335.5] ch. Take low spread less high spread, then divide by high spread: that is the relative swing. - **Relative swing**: -0.30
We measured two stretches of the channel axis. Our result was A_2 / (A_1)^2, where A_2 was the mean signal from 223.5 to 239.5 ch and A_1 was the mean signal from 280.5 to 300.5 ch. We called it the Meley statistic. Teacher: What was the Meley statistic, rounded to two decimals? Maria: 0.48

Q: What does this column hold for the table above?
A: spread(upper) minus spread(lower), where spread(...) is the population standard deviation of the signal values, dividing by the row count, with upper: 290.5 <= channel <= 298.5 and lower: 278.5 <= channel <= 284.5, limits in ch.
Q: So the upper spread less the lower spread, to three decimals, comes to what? 0.009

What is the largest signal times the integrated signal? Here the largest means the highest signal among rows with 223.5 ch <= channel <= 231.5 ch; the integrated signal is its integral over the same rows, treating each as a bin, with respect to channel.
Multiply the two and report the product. 13.2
